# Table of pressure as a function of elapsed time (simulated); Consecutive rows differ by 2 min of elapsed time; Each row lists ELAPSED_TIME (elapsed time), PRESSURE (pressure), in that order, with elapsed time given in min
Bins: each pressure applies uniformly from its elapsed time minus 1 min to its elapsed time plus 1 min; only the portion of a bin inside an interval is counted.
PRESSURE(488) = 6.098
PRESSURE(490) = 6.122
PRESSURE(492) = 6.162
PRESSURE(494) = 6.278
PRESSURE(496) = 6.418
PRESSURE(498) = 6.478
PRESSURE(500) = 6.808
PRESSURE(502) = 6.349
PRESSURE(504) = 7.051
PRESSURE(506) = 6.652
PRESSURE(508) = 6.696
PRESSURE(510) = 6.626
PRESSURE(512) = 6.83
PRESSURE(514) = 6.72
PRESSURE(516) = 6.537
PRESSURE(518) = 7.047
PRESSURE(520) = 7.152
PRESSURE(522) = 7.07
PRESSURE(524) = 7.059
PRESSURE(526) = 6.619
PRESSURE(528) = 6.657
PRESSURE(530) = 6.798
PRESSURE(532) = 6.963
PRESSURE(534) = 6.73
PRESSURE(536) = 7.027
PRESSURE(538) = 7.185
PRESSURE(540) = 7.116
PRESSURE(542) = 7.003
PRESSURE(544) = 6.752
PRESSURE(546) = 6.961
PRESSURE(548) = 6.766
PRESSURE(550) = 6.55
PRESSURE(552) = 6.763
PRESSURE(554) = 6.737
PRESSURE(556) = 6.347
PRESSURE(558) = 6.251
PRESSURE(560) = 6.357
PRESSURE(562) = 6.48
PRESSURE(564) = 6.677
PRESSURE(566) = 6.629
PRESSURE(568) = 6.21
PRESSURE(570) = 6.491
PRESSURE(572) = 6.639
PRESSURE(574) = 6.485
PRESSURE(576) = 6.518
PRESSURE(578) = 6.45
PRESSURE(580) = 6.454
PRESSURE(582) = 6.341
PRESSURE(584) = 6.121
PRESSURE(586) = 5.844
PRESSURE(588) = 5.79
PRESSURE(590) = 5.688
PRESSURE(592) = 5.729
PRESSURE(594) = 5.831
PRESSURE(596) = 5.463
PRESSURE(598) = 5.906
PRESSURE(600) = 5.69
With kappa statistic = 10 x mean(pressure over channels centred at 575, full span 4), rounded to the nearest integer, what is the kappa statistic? 65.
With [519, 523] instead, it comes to 71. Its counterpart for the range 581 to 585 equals 62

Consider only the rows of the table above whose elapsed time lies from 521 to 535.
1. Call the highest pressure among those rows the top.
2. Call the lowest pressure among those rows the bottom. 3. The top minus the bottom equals 0.5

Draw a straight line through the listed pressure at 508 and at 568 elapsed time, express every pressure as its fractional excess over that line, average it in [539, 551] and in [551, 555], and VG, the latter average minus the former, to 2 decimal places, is -0.01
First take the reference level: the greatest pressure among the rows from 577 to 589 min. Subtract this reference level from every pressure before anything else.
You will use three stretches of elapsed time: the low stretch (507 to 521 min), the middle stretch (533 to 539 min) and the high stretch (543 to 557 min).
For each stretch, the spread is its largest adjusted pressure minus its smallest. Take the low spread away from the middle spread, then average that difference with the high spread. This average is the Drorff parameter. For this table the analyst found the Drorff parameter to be 0.23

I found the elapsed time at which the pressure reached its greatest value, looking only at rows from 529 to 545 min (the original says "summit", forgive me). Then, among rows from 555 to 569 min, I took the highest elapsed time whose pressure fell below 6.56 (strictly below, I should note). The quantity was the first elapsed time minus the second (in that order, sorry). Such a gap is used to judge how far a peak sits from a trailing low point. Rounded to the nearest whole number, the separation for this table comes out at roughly -30 min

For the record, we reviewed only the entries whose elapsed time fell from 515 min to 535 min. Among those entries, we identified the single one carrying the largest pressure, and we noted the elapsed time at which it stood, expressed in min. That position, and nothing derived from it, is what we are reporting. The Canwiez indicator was 520 min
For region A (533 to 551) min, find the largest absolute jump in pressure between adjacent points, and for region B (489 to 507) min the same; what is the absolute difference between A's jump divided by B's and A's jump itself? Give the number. 0.13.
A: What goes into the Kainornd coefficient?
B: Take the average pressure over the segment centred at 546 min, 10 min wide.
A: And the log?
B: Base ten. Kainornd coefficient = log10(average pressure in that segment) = 0.833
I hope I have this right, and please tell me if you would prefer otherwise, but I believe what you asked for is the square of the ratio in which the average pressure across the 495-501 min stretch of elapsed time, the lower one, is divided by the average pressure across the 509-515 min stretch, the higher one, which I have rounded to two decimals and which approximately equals 0.95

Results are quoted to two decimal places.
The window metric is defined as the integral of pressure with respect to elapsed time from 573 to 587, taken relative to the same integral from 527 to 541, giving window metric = 0.91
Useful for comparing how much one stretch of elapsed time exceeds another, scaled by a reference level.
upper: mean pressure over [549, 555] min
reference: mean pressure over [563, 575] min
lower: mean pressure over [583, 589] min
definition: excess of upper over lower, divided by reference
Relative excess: 0.12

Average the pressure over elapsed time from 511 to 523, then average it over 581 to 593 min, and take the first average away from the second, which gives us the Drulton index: -1.0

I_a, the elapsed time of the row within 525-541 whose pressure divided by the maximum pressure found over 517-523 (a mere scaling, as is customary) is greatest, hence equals 538 min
